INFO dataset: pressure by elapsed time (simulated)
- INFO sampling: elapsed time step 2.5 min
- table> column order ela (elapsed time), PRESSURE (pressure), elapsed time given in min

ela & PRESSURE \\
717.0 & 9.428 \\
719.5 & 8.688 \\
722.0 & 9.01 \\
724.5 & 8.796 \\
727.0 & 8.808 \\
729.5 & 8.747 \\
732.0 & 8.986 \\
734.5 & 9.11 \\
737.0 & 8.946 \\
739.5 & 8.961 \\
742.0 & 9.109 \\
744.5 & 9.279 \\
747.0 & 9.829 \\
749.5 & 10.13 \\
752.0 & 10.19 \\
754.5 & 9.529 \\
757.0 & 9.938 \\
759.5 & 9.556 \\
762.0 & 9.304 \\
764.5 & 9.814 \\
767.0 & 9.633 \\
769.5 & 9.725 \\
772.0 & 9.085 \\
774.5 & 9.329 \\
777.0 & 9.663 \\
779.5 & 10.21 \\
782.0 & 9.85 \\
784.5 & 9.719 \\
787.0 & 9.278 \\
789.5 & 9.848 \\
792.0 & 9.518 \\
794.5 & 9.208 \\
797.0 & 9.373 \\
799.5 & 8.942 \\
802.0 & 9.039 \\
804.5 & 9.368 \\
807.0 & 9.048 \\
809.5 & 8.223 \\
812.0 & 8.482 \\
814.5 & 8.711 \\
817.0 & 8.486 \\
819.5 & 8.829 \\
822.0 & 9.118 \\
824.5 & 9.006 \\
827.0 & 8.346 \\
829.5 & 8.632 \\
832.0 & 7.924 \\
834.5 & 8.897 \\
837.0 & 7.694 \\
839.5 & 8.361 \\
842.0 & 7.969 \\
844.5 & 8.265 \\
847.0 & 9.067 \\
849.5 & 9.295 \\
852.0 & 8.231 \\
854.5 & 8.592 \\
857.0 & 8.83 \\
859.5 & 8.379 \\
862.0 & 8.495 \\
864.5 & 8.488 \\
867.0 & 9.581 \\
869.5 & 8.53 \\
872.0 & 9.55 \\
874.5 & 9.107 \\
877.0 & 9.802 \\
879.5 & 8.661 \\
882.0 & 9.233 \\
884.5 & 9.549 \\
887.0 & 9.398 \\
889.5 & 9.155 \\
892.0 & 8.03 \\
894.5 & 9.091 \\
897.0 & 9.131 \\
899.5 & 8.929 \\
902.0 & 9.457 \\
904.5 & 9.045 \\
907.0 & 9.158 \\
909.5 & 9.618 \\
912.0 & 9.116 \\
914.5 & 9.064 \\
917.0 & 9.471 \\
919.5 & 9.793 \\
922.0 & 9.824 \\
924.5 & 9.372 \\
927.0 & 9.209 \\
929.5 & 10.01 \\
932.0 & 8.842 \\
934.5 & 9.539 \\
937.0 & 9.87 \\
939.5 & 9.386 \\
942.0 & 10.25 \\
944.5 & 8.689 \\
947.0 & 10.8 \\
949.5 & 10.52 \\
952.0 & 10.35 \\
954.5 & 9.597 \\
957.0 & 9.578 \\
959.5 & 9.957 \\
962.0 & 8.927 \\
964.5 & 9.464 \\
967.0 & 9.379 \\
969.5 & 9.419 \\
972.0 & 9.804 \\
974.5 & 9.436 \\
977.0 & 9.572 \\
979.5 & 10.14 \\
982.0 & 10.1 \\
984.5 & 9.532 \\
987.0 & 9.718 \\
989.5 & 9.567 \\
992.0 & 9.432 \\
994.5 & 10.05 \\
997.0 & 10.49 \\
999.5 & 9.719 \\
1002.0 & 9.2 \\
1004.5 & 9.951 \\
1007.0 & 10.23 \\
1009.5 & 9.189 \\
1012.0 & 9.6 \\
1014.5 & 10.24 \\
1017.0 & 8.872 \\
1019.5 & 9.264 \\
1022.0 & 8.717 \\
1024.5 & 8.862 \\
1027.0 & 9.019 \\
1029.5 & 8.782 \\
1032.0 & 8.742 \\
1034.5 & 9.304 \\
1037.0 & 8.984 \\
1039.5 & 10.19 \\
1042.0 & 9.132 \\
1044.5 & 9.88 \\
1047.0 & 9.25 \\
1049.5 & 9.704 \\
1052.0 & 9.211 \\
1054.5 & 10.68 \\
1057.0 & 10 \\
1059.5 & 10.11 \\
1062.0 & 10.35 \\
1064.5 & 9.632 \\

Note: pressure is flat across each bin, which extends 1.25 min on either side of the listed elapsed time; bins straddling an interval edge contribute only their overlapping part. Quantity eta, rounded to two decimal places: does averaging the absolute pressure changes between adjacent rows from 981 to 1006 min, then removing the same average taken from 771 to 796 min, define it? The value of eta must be 0.10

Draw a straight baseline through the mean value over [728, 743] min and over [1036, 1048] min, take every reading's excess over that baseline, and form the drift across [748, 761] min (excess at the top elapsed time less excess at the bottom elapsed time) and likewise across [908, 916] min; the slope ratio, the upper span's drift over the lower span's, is 1.0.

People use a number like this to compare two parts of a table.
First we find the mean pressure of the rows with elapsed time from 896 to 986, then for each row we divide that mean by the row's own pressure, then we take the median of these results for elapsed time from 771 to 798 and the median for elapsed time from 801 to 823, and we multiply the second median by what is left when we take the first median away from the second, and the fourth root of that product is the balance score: 0.54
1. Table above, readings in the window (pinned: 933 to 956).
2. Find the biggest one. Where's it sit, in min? 947.0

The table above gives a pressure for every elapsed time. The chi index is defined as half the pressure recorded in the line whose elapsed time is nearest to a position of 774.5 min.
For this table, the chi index 4.66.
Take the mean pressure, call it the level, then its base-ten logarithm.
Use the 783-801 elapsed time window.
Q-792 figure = 0.974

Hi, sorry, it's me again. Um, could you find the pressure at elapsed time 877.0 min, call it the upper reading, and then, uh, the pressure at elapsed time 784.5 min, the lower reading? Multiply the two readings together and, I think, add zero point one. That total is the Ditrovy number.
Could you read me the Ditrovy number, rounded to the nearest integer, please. 95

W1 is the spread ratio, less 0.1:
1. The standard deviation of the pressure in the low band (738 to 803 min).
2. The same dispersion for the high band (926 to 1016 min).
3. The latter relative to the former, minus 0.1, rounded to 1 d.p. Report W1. 1.2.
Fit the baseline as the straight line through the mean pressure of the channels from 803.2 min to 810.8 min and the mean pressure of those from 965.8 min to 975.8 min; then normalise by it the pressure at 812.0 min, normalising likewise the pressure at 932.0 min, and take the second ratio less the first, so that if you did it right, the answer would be -0.01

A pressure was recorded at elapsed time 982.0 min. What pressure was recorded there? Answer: 10.1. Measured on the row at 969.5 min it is 9.419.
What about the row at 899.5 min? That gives 8.929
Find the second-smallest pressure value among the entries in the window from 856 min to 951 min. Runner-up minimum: 8.379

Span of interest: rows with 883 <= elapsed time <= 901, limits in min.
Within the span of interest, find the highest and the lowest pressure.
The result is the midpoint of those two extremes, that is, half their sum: 8.79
